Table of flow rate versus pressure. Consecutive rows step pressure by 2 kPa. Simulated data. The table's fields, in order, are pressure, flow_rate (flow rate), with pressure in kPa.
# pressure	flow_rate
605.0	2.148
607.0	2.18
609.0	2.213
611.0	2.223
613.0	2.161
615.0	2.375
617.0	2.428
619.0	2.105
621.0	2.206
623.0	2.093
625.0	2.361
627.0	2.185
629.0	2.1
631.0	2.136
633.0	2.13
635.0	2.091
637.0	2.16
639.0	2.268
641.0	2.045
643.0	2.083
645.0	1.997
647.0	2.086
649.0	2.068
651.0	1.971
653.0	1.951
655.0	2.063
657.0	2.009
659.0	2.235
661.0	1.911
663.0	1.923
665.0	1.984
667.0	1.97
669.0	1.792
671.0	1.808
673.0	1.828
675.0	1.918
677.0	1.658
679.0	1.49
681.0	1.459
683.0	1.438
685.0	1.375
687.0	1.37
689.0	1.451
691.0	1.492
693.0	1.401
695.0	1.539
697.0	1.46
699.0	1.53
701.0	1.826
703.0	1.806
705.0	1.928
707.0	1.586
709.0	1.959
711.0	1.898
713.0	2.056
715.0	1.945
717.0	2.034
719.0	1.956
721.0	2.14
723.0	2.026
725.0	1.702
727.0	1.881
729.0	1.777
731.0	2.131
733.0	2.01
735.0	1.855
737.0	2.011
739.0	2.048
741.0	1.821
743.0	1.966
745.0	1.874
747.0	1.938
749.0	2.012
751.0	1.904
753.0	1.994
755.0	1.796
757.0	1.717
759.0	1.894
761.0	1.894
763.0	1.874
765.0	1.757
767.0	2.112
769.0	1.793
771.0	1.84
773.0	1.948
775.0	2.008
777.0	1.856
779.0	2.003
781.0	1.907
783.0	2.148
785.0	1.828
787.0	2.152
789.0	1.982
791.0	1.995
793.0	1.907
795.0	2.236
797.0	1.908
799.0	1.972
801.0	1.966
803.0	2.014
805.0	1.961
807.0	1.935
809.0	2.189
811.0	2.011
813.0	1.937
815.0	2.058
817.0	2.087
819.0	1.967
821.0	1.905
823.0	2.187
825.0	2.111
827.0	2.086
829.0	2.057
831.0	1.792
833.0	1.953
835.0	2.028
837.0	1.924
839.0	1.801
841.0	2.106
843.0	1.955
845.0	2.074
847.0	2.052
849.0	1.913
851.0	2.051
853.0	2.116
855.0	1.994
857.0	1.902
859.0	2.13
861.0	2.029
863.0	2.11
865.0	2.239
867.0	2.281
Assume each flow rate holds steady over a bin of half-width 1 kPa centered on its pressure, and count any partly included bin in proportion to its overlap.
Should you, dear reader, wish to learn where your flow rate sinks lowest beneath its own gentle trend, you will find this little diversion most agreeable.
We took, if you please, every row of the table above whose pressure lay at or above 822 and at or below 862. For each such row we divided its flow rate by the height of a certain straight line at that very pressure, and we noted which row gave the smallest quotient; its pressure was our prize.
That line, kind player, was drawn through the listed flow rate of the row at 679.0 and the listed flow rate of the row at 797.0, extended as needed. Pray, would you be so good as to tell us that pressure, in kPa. 839.0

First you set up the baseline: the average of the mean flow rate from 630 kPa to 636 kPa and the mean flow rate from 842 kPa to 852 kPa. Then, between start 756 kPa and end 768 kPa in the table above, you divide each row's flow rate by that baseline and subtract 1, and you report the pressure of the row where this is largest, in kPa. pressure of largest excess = 767.0 kPa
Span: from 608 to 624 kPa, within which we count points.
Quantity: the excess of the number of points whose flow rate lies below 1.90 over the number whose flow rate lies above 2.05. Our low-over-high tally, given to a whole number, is -8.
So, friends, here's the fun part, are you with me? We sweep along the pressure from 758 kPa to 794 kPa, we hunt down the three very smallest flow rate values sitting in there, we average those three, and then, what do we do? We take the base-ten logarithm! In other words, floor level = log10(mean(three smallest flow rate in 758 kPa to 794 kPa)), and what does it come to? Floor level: 0.25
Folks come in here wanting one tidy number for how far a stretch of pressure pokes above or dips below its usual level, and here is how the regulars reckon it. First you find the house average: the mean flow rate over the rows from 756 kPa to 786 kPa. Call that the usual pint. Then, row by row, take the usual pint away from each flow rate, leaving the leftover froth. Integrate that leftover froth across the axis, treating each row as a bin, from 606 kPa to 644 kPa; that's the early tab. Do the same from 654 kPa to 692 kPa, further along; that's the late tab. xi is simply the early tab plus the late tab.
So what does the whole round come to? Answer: 4.6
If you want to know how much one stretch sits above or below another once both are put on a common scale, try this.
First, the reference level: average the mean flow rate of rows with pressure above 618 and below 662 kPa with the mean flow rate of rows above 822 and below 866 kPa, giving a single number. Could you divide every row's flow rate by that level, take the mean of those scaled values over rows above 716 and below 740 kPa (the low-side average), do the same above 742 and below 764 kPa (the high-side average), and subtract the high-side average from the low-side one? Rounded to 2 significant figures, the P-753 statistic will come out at 0.033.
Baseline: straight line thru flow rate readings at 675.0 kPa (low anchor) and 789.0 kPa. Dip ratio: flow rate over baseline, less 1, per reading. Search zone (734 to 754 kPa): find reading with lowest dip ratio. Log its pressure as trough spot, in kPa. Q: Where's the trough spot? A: 741.0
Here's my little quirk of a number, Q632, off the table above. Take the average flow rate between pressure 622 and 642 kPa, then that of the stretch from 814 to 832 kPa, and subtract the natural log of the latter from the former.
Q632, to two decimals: 1.45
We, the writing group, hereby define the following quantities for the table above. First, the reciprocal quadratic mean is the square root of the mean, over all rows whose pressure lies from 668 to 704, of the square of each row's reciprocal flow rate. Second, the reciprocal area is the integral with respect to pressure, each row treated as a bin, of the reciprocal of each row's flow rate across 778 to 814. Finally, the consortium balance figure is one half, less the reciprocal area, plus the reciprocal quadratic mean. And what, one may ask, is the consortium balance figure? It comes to -16.9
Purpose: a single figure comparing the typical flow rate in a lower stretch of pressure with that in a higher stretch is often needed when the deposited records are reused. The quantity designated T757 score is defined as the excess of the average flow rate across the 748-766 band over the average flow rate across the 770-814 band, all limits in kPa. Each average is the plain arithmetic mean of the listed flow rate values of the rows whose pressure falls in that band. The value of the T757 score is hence -0.12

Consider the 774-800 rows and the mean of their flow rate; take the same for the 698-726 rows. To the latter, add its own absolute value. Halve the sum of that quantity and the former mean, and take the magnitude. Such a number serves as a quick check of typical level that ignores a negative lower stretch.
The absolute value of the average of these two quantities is 2.88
